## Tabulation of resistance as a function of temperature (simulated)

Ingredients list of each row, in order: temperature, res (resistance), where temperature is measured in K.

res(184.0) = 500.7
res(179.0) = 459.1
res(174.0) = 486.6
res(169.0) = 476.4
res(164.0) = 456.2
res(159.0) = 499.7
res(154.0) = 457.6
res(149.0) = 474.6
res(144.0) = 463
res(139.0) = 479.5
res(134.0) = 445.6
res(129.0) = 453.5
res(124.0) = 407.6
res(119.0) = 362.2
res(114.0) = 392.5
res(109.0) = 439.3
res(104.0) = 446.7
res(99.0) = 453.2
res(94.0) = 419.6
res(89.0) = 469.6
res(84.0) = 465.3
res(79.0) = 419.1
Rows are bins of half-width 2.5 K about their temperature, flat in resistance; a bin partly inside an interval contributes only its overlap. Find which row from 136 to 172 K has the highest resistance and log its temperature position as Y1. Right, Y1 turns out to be 159.0 K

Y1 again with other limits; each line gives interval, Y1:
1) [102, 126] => 104.0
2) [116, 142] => 139.0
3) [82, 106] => 89.0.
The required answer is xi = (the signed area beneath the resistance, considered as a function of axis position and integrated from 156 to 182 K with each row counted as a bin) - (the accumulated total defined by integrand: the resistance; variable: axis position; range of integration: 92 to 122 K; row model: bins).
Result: -192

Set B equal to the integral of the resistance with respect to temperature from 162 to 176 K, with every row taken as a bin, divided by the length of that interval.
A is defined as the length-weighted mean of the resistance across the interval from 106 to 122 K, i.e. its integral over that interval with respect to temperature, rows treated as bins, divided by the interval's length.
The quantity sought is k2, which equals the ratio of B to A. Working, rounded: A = 400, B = 473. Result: 1.18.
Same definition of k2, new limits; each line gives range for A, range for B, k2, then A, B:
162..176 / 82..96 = 0.96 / 473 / 452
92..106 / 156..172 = 1.08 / 440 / 477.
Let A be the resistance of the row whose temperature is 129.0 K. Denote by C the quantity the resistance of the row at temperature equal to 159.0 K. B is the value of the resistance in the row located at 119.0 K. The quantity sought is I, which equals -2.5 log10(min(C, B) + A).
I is -7.28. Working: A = 453.5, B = 362.2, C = 499.7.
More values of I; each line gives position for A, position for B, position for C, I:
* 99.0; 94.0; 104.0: -7.35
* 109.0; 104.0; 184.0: -7.37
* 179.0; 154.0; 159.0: -7.41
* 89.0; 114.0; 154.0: -7.34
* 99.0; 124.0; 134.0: -7.34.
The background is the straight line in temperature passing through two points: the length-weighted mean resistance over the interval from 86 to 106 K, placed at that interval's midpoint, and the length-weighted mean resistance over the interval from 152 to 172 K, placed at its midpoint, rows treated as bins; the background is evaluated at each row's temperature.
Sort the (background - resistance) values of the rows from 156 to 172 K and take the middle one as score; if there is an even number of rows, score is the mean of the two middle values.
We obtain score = 0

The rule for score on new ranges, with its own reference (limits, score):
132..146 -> 3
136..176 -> -3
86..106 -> 0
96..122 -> 13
